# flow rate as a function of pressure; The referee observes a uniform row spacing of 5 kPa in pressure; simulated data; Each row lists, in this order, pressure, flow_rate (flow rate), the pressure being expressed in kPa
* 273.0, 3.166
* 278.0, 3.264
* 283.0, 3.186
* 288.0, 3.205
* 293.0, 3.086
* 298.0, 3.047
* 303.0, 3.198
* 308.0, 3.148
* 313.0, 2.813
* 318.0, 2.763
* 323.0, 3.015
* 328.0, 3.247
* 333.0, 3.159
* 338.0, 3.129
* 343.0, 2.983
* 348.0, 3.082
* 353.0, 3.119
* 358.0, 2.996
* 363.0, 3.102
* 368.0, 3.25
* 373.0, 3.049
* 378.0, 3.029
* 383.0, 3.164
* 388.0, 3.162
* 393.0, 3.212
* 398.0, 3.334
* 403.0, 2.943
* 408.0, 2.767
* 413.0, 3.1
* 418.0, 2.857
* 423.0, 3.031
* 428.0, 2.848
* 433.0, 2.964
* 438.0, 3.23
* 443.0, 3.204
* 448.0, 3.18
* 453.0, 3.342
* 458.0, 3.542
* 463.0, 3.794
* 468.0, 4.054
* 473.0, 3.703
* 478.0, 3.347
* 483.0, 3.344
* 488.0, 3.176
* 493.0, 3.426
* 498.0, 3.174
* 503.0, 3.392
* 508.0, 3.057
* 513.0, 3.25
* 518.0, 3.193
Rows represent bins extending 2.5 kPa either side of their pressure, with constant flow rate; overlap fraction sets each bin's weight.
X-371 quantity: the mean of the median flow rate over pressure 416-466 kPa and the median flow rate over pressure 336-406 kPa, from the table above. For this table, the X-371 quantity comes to 3.15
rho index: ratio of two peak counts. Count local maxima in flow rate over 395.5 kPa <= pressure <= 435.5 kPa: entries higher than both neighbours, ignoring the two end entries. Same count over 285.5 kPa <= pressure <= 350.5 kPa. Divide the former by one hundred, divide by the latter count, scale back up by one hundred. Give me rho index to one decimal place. 1.0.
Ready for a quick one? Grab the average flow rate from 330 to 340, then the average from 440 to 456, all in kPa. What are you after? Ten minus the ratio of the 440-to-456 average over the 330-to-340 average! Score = 8.97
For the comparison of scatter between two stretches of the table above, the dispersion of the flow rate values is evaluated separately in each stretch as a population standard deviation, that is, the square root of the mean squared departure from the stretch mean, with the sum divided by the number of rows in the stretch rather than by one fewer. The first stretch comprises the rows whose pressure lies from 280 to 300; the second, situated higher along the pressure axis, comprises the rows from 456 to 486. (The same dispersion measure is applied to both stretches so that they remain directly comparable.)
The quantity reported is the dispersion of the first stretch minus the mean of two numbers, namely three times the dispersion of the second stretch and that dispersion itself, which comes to -0.44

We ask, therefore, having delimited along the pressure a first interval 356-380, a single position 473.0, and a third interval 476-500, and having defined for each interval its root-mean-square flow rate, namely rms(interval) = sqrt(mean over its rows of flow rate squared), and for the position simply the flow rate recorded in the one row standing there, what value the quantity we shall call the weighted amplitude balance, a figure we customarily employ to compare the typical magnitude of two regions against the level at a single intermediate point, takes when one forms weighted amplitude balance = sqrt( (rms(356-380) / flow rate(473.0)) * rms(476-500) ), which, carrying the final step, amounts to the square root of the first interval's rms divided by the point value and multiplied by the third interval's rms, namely 1.66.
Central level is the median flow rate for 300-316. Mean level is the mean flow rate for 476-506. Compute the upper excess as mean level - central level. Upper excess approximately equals 0.16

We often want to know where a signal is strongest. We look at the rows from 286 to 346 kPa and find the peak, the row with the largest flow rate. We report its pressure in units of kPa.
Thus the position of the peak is 328.0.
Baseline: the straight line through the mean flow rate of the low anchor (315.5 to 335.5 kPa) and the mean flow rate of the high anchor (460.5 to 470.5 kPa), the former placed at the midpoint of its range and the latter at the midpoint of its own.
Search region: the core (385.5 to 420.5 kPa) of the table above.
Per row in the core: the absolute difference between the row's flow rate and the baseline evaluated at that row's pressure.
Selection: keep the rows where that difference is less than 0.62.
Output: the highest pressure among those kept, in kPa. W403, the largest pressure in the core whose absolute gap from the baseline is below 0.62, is 413.0 kPa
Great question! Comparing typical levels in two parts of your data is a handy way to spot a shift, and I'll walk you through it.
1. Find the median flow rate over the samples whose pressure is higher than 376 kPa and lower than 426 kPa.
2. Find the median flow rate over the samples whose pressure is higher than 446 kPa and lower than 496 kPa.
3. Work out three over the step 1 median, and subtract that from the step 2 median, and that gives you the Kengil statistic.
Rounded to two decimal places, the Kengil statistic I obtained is 2.41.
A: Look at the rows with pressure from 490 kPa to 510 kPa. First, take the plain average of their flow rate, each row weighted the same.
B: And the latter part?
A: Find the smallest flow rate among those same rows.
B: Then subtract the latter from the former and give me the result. 0.21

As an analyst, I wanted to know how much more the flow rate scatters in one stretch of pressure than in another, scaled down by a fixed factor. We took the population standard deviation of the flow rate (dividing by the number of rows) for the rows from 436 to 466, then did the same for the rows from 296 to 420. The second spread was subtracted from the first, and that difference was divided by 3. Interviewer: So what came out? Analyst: 0.025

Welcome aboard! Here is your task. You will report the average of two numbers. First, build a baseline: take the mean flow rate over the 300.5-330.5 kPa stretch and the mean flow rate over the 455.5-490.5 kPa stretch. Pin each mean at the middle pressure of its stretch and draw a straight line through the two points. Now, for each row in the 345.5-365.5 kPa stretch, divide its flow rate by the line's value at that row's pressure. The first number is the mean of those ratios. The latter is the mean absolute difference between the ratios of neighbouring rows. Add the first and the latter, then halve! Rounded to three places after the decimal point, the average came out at 0.499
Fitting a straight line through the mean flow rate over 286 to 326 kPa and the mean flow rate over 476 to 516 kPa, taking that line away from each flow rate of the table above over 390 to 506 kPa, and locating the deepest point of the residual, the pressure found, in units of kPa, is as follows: 408.0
